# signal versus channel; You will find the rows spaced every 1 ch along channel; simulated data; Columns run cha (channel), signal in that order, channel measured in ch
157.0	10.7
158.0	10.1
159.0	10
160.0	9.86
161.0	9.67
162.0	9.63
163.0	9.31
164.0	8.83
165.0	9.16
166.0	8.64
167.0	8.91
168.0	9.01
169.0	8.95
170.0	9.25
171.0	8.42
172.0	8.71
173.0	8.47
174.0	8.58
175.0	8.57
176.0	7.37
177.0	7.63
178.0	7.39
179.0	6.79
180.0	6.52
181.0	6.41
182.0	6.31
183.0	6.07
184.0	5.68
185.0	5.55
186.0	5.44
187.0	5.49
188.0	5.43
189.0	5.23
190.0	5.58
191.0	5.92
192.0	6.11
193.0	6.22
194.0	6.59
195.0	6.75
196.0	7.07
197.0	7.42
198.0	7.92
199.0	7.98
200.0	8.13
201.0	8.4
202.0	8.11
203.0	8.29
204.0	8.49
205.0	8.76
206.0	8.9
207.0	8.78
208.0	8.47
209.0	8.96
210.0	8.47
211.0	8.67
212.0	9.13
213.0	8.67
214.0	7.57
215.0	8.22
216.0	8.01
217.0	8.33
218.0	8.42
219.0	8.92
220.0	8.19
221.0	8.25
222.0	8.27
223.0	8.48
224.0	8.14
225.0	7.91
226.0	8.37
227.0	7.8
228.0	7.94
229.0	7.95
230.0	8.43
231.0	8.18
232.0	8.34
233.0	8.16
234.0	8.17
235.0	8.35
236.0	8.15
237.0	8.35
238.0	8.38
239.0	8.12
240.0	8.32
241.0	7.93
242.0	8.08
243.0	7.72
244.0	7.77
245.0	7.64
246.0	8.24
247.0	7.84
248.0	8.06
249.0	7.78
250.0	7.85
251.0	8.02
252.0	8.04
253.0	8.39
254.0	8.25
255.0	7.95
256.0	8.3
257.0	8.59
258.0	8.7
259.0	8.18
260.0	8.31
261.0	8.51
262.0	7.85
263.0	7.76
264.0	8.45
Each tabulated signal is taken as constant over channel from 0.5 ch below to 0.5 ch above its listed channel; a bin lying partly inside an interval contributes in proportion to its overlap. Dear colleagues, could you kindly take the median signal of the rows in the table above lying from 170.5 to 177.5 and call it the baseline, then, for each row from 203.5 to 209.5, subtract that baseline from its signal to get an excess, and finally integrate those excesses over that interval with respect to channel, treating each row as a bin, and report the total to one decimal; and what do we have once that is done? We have 1.5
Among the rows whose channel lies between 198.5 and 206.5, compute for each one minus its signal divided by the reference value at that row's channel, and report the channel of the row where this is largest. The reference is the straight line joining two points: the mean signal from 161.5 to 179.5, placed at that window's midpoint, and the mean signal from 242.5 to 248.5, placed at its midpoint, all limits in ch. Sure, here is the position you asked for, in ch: 199.0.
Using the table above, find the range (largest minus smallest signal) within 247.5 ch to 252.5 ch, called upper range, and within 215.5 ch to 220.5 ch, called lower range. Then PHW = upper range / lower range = 0.31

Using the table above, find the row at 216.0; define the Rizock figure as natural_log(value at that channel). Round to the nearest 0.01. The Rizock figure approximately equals 2.08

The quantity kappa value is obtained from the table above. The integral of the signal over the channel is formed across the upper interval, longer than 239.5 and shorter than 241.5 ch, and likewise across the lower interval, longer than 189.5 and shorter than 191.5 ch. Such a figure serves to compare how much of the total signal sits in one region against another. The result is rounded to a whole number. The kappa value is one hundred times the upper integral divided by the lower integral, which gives 141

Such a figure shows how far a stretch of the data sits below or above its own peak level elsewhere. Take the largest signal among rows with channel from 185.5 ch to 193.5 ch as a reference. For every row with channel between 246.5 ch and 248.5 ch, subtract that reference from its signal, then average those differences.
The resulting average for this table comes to 1.7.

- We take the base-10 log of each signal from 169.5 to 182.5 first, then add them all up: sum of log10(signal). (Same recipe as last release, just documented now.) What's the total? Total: 11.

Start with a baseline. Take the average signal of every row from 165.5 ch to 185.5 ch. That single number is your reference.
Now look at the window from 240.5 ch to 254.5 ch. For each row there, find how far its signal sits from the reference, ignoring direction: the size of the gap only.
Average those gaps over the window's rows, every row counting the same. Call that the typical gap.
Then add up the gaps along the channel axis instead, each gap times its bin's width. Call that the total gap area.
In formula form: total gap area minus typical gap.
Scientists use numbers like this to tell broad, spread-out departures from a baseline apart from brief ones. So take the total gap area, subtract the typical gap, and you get 4.1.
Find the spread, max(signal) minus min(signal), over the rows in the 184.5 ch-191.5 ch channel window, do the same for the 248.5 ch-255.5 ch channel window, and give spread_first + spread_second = 1.3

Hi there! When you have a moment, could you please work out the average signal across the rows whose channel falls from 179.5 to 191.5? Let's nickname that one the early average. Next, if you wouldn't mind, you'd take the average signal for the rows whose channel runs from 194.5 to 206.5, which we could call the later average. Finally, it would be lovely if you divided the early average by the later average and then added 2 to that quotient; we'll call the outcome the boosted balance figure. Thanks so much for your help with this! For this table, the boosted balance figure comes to 2.72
